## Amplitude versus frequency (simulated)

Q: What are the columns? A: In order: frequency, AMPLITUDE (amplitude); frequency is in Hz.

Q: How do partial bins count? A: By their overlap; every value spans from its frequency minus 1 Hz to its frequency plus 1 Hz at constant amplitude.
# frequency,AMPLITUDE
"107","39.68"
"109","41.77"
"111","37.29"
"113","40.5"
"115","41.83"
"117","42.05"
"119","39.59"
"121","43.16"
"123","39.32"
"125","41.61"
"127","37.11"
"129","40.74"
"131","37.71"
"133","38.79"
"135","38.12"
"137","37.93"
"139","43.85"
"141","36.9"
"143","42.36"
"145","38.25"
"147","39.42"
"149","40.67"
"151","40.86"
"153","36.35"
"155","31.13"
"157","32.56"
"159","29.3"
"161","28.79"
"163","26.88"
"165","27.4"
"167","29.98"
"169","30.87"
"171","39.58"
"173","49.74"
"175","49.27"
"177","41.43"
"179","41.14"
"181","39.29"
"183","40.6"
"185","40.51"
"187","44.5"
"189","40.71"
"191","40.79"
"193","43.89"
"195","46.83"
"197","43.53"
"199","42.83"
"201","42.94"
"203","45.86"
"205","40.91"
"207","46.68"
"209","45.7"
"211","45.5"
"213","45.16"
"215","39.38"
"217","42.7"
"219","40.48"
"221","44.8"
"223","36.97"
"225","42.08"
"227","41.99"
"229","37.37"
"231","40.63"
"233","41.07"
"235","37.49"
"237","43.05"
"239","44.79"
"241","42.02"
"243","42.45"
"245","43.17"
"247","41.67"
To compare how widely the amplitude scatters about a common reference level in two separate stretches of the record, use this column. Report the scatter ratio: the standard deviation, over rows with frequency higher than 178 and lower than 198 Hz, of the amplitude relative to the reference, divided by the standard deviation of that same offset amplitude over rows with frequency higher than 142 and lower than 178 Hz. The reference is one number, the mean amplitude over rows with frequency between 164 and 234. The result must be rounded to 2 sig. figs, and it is 0.33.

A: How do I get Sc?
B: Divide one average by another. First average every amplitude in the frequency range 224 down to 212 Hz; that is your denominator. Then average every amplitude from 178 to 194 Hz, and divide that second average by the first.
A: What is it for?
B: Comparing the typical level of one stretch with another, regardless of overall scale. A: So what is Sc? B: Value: 1.00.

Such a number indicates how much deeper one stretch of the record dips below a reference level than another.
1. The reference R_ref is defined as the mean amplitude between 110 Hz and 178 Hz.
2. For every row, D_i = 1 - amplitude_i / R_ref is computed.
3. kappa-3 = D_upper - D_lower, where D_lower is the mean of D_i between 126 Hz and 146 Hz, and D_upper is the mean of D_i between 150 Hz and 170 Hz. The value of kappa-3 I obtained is 0.204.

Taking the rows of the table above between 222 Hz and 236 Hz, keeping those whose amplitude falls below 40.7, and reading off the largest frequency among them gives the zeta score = 235 Hz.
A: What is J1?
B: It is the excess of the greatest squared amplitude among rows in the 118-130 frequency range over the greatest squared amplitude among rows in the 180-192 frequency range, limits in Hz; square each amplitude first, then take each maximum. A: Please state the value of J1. -117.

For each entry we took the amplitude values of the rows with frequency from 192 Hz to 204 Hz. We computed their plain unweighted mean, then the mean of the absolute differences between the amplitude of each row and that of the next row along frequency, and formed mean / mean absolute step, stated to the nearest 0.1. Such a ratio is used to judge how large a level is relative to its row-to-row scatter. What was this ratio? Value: 22.2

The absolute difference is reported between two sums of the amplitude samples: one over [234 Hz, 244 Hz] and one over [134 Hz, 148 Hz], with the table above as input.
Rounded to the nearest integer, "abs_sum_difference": 67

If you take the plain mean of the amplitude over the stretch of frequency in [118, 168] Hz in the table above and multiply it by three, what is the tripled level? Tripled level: 110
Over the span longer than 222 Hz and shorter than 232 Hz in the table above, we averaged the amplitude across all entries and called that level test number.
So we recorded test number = 39.8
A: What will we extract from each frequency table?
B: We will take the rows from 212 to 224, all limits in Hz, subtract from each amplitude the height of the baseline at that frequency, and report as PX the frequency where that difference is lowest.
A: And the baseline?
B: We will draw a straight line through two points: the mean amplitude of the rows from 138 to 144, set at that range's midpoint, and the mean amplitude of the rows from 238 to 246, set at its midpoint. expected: 223 Hz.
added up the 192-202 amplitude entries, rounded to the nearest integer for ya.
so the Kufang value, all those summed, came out 220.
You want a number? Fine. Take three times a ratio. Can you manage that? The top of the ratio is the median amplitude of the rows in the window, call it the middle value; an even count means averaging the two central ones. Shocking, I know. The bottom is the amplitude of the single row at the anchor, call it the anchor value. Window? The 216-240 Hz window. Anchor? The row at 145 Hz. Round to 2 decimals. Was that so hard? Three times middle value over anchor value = 3.26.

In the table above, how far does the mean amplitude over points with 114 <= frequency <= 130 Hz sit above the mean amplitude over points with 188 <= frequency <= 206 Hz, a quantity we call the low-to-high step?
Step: -2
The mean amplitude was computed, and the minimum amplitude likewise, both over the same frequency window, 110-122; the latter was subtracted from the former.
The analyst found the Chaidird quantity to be 3.4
